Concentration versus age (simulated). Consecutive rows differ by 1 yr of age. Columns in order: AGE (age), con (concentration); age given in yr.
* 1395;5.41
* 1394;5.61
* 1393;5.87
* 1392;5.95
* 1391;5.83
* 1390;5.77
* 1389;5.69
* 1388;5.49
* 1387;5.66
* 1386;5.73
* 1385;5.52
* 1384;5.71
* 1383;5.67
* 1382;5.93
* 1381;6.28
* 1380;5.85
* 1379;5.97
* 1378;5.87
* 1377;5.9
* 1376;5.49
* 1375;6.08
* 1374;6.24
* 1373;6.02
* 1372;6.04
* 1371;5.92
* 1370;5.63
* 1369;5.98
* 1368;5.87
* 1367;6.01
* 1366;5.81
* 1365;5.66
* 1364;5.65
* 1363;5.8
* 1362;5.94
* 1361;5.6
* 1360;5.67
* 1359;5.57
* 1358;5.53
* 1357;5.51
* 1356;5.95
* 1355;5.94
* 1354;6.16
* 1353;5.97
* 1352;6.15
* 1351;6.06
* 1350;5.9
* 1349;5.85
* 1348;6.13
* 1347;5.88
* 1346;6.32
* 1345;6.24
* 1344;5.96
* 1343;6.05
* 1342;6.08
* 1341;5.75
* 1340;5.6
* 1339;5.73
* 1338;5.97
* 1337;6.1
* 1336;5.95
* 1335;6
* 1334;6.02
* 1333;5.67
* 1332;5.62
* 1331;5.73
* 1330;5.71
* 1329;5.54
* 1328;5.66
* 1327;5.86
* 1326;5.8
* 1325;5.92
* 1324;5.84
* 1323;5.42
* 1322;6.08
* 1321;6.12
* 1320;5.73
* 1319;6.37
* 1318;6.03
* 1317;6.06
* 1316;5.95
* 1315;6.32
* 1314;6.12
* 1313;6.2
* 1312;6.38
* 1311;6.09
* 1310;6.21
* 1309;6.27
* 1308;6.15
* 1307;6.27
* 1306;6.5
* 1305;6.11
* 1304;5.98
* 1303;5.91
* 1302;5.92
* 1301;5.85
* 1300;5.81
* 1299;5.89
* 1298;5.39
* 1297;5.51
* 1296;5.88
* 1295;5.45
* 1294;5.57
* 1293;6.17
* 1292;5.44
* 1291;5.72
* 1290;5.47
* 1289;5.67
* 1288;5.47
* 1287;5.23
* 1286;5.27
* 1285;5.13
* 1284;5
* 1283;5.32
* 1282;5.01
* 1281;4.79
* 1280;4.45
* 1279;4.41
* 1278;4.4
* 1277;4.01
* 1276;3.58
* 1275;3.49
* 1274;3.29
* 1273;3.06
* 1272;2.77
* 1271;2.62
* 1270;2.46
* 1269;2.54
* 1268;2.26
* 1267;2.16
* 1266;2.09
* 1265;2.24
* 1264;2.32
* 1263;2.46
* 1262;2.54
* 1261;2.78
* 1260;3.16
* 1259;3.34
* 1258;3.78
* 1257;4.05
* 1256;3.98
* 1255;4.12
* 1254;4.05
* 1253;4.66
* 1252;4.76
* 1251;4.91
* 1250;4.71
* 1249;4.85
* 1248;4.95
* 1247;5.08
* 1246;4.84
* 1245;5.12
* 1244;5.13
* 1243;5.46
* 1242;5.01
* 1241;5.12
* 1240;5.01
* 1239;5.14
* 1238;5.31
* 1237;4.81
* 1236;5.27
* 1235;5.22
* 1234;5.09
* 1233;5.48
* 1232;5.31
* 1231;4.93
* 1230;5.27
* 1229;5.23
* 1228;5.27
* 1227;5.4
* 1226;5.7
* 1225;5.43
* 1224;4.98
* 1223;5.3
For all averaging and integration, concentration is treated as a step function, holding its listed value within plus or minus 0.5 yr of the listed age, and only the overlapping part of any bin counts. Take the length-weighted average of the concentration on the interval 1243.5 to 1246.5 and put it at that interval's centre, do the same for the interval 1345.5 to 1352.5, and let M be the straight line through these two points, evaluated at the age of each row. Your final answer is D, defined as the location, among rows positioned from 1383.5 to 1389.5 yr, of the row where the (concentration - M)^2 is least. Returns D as 1386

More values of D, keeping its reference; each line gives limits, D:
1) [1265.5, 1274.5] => 1274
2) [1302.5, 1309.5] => 1303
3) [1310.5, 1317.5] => 1316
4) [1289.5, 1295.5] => 1290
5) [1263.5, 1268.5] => 1264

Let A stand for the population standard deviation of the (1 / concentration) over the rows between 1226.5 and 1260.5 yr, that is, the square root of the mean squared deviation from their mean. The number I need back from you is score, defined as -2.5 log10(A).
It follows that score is 3.74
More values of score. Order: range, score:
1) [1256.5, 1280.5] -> 2.74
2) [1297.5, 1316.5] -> 5.40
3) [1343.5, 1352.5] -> 5.92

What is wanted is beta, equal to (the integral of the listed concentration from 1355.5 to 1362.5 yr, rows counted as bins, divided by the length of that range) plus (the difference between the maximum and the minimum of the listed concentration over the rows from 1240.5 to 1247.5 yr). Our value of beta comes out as 6.30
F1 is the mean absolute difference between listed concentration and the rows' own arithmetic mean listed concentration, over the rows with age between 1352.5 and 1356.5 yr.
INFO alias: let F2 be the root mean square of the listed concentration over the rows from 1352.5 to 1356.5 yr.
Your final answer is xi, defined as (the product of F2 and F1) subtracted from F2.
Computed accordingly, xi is 5.5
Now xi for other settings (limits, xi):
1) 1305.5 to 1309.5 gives 5.7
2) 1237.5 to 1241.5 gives 4.7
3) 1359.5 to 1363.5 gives 5.1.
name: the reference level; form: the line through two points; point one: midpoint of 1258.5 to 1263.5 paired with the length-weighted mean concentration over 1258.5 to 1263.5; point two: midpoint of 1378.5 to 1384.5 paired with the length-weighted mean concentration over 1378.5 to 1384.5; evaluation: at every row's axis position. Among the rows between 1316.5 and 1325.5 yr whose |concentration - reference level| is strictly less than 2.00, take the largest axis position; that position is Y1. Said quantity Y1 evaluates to 1325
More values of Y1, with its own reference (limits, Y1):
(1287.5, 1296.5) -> 1295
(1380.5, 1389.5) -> 1389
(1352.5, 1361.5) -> 1361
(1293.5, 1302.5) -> 1301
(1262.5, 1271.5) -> 1271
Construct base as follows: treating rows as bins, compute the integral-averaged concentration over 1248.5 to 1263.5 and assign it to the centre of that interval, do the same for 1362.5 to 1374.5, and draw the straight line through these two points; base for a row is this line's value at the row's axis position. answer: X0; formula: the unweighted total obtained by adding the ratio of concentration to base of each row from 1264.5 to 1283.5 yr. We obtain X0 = 15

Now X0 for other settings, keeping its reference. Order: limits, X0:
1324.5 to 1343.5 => 21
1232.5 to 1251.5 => 27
